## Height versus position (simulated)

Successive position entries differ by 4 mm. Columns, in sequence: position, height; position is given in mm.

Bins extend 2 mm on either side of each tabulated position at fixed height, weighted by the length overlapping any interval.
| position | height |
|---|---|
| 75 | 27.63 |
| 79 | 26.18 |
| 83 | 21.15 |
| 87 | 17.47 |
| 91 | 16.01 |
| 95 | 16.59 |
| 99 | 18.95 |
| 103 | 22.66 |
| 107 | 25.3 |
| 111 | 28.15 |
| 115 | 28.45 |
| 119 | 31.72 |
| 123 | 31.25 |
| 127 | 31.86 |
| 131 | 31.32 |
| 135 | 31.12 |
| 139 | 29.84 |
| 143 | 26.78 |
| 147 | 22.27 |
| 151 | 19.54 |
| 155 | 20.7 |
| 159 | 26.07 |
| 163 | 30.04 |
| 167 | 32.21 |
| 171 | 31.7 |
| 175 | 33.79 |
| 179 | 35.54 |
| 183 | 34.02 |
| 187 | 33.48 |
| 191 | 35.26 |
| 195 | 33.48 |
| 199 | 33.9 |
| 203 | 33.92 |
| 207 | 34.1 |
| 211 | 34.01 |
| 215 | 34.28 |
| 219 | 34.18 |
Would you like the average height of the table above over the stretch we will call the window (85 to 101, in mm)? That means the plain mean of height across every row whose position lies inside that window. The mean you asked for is 17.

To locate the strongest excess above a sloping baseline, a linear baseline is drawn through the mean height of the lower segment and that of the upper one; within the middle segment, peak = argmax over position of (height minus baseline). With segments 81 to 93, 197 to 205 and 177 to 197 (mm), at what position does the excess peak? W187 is 179 mm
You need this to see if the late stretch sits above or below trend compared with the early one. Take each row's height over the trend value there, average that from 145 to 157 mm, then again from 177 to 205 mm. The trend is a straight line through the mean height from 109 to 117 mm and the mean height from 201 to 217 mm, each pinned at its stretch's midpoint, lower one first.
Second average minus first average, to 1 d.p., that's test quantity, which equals 0.4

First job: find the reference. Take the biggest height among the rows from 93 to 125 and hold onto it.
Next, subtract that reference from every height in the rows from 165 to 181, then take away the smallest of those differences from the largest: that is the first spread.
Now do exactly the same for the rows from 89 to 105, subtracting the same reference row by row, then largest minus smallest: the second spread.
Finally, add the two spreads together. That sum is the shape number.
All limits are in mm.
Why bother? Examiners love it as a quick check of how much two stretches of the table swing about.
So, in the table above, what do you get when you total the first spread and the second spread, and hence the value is 10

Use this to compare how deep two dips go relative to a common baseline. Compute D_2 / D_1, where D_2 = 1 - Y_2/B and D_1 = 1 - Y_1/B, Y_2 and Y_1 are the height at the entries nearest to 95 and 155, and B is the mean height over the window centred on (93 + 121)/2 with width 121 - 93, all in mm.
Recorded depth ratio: 2.1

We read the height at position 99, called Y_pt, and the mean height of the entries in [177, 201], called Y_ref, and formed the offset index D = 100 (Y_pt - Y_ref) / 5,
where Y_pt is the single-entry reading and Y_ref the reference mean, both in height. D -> -307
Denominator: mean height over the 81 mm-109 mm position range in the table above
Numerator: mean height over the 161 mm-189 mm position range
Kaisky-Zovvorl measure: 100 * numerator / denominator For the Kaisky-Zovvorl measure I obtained 167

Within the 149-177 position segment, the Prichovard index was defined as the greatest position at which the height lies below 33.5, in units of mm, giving 171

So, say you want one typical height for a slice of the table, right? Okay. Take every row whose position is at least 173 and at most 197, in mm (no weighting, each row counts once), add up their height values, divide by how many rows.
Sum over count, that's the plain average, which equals 34.3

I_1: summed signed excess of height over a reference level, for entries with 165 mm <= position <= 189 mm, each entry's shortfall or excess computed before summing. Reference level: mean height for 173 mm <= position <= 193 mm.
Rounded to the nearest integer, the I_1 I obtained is -6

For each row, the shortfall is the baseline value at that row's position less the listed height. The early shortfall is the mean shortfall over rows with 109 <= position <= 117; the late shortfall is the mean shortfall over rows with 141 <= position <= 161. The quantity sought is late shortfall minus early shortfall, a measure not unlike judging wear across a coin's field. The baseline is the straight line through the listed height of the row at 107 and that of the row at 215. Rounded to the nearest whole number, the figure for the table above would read 8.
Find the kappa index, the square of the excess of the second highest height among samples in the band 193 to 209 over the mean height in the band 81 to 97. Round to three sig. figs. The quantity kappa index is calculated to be 260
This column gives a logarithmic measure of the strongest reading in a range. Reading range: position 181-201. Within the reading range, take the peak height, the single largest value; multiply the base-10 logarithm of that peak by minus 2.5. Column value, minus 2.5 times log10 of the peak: -3.87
